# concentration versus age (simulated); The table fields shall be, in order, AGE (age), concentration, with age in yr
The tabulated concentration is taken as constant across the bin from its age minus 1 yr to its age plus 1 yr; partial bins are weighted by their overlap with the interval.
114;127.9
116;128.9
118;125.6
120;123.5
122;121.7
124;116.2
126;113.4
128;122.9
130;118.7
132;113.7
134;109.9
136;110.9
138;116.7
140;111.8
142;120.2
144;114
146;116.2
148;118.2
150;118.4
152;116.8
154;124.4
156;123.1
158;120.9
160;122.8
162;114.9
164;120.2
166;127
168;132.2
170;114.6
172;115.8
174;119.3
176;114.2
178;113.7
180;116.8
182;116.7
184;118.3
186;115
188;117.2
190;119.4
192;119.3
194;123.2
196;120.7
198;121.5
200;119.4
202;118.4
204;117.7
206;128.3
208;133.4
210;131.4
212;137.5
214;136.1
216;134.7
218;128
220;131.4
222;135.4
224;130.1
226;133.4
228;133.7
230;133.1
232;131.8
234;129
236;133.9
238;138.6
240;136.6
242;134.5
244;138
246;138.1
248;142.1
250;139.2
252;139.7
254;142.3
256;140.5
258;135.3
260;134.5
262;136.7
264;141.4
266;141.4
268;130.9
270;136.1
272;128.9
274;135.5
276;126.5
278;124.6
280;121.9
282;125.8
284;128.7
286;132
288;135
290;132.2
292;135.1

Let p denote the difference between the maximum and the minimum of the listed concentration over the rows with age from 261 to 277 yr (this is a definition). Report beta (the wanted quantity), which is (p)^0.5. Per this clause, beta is 3.86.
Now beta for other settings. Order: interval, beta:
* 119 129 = 3.18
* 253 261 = 2.79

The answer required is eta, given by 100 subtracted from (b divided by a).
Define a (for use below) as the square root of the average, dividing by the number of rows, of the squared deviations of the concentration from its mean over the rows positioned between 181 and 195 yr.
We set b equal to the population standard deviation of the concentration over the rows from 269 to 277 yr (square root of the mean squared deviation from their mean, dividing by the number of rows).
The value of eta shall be -98.3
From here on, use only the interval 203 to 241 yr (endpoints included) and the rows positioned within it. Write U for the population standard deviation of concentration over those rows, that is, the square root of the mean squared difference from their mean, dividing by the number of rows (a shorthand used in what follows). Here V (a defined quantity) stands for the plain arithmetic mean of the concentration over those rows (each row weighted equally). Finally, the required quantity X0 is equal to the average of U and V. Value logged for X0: 68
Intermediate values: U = 4.52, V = 132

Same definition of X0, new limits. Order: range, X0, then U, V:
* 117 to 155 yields 61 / 4.52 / 118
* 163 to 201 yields 62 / 4.45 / 119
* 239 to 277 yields 71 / 4.29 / 137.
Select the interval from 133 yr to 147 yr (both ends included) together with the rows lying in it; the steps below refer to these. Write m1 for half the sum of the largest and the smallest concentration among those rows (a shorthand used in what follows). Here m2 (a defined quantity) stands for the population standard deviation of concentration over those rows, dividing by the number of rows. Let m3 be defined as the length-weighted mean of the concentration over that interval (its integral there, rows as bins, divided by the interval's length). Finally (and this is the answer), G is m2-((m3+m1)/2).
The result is -111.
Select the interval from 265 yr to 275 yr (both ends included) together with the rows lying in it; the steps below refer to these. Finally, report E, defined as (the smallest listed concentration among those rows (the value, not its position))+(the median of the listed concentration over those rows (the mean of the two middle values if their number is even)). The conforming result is 264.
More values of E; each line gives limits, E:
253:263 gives 271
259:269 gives 268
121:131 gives 232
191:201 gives 240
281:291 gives 258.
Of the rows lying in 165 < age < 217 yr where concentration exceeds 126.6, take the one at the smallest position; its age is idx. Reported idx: 166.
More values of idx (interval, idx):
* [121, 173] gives 166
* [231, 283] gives 232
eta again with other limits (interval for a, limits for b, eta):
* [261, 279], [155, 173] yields -99.0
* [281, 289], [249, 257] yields -99.7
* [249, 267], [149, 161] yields -99.0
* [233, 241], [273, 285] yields -98.8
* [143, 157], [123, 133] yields -99.0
